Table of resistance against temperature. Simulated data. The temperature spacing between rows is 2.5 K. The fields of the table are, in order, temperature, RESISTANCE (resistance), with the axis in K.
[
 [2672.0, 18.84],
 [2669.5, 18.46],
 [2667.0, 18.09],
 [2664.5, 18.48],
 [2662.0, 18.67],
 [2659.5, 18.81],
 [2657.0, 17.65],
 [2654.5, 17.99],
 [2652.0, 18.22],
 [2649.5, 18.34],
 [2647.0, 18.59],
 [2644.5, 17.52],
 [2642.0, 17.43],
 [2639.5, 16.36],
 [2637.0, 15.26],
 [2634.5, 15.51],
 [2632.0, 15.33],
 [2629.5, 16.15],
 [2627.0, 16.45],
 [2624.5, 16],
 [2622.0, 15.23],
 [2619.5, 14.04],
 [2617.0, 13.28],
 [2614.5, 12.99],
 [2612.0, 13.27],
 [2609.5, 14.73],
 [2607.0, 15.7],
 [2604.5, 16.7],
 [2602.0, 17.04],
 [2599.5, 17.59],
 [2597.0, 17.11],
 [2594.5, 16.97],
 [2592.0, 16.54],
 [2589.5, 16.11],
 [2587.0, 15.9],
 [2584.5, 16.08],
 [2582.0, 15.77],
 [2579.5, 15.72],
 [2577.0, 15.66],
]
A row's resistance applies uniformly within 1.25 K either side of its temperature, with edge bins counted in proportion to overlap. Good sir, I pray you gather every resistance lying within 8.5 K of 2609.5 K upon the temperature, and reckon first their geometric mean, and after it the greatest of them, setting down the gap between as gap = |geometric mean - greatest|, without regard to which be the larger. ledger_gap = 2.3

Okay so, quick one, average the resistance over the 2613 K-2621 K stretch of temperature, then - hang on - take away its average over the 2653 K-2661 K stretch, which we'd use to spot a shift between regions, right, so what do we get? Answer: -4.7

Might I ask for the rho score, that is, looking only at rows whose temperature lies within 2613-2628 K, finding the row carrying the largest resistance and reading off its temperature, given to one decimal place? 2627.0 K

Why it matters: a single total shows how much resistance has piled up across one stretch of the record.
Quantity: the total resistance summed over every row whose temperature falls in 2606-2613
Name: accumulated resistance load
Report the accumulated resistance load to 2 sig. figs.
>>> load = 44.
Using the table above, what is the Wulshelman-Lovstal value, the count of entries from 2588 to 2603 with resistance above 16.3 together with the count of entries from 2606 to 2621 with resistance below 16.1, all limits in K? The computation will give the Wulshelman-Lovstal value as 11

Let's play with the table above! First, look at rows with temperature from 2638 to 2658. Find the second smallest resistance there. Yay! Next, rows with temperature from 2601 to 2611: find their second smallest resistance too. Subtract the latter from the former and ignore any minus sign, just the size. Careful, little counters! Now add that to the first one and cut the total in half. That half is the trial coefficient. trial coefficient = 9.58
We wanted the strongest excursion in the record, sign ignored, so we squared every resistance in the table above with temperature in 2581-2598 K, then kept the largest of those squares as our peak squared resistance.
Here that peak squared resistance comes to 293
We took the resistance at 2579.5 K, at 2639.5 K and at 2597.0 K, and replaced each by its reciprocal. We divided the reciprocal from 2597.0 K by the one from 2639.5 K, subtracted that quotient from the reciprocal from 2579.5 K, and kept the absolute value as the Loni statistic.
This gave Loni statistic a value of 0.89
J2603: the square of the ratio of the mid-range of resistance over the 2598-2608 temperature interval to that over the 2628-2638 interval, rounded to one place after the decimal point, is 1.1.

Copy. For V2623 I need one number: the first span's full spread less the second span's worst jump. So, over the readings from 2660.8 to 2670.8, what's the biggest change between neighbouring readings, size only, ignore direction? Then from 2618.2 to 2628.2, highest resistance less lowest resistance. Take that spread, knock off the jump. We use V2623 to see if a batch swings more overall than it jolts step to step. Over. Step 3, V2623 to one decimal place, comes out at 2.0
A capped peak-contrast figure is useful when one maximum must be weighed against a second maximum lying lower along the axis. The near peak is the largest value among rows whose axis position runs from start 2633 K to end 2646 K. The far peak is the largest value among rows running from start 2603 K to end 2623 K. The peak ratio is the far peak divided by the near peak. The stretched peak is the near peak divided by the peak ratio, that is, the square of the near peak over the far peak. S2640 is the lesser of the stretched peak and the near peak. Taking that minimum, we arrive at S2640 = 17.5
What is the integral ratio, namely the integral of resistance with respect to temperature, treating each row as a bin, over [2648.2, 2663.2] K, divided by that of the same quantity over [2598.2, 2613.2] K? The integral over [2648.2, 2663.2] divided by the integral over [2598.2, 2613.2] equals 1.15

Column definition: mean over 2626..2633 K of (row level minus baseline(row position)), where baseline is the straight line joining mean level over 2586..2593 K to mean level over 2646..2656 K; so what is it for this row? -1.6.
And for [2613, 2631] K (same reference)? -2.4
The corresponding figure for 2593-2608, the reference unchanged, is 0.3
